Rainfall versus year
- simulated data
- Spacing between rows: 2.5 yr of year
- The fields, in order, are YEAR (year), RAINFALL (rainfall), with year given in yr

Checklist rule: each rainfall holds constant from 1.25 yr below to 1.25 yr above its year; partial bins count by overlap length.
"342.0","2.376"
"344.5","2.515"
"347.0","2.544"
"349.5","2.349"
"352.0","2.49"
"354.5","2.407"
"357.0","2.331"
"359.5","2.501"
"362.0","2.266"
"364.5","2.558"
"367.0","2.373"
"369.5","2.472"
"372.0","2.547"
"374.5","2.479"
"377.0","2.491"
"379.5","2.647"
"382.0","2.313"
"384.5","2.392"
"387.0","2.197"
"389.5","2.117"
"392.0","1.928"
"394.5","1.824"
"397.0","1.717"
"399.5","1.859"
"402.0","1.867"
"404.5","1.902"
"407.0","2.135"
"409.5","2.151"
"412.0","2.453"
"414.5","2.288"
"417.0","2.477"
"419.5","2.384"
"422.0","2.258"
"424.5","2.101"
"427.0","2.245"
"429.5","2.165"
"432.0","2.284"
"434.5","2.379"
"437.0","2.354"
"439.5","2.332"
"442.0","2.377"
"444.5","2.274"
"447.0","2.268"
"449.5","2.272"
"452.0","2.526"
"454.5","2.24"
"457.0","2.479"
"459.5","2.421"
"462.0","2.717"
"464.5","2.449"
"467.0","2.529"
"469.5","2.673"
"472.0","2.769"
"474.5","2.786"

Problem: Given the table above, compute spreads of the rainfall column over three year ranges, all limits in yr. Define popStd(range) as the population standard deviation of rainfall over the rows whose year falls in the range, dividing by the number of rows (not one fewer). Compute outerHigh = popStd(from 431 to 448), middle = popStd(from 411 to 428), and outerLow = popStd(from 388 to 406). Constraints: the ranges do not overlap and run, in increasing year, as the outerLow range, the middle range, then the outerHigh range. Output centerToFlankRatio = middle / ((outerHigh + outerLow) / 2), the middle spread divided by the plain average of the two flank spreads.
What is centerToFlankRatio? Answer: 1.6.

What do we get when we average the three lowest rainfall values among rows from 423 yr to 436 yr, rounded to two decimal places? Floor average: 2.17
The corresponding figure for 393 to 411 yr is 1.80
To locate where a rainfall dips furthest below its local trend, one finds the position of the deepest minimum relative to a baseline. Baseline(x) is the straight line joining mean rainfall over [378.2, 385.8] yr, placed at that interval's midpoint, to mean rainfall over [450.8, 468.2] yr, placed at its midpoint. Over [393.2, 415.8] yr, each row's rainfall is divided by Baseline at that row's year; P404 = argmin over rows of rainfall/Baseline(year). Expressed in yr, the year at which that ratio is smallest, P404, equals 397.0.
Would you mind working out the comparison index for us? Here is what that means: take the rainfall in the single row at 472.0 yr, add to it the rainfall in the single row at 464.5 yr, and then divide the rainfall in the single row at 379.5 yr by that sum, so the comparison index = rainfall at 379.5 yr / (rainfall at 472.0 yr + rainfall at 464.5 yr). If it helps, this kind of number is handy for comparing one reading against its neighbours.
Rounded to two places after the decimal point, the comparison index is 0.51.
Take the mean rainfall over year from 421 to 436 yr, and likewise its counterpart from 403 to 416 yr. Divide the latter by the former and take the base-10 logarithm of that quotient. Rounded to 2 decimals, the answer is -0.01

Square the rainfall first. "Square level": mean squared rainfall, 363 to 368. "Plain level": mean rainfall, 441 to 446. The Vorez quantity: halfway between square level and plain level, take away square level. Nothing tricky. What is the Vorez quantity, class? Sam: -1.9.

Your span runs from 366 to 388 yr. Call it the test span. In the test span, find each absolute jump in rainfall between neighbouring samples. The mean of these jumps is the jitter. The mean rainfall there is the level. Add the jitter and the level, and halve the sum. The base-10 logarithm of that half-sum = 0.11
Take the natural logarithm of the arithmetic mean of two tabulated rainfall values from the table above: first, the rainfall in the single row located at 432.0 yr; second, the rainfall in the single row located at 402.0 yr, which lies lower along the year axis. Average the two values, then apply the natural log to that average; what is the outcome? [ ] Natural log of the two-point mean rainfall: 0.730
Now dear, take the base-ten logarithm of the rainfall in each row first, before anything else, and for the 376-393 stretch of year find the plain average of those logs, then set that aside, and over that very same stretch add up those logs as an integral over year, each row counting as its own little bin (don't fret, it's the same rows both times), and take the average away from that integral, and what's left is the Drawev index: 6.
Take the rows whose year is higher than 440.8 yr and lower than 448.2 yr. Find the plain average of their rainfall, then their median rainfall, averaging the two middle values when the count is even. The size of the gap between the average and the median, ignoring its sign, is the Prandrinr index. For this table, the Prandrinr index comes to 0.032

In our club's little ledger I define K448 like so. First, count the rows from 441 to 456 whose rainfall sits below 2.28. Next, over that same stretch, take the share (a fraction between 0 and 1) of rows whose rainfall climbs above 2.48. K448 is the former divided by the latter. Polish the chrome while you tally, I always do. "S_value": 24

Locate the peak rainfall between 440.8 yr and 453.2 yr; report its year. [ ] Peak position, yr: 452.0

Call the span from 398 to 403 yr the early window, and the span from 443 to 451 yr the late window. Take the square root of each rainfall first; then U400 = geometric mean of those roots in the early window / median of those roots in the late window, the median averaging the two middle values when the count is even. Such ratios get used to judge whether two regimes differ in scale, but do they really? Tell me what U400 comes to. 0.91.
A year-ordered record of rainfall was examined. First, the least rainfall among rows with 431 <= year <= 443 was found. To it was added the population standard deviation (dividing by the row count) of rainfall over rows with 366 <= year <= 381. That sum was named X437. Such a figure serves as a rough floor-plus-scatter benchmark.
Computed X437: 2.4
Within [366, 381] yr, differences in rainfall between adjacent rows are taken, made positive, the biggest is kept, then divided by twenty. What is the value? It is 0.0078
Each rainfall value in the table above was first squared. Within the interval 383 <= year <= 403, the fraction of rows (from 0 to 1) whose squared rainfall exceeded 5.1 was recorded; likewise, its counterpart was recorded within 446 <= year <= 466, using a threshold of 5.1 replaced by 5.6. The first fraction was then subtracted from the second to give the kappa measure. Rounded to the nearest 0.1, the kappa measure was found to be 0.5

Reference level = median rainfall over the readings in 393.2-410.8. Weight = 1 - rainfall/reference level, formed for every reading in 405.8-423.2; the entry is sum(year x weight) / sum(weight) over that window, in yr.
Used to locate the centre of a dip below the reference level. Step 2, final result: 415.2 yr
